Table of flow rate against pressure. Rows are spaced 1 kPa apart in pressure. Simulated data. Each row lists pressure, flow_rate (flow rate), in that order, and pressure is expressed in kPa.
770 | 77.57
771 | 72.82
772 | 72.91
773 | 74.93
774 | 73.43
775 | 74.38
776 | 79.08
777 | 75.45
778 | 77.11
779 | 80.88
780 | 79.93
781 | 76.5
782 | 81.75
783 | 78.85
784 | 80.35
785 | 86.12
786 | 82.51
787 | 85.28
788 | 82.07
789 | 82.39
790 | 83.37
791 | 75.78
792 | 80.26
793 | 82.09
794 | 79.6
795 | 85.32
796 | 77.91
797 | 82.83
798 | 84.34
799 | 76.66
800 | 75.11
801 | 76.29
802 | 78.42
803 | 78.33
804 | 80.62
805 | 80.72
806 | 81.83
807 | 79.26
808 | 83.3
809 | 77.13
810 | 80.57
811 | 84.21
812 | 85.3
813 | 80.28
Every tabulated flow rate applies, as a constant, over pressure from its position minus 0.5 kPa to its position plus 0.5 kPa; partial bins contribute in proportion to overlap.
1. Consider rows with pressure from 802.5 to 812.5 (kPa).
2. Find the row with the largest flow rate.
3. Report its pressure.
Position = 812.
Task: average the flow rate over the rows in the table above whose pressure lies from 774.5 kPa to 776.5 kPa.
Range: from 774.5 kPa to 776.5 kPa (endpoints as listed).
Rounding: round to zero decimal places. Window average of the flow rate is 77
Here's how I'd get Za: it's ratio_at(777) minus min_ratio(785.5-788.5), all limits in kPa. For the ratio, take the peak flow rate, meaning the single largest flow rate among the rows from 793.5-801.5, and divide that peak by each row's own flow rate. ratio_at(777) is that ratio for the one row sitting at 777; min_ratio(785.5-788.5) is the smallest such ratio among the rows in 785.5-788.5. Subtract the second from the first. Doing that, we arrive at 0.13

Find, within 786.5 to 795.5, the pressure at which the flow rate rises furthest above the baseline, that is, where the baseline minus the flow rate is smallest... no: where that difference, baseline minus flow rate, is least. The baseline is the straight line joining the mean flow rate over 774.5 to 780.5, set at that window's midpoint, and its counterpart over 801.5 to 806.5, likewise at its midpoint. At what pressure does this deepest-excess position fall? 787 kPa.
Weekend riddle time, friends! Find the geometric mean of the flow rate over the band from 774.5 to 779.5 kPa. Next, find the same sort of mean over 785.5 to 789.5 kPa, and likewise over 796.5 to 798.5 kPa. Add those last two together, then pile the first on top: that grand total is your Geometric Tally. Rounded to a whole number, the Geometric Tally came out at 244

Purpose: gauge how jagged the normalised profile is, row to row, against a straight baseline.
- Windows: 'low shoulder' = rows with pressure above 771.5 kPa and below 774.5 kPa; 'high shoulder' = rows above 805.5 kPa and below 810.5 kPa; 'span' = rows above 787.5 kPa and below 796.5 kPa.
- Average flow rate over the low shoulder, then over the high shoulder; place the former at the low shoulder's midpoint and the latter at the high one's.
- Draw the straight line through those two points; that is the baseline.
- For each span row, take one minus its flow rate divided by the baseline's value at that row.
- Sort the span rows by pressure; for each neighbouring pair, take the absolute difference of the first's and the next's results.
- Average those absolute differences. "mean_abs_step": 0.049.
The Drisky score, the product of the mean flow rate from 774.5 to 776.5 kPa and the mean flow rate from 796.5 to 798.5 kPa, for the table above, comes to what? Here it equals 6413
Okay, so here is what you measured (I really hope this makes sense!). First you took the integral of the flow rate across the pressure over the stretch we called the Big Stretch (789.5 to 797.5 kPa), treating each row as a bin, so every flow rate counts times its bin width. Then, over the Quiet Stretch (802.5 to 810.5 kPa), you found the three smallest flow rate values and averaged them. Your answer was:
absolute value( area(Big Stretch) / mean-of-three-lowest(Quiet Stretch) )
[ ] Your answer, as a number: 8.3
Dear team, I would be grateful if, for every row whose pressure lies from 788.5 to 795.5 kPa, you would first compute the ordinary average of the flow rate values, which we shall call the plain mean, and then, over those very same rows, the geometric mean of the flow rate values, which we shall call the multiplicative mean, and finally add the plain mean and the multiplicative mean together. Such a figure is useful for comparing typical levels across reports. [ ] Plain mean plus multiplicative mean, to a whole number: 162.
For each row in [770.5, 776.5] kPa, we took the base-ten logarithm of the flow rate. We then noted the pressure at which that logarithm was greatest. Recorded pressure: 776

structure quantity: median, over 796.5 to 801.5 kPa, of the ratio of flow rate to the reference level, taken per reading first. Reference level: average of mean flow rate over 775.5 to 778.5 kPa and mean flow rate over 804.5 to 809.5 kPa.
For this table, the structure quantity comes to 0.97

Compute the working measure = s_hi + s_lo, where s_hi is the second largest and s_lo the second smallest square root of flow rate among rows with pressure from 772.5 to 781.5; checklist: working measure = 17.56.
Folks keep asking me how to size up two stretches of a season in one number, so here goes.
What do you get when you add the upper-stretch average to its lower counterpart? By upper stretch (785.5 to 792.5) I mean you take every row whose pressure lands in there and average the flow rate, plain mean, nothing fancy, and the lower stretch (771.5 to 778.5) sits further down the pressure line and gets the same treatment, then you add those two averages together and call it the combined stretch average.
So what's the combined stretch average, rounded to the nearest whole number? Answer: 157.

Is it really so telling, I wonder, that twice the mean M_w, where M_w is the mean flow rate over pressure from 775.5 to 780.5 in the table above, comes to 157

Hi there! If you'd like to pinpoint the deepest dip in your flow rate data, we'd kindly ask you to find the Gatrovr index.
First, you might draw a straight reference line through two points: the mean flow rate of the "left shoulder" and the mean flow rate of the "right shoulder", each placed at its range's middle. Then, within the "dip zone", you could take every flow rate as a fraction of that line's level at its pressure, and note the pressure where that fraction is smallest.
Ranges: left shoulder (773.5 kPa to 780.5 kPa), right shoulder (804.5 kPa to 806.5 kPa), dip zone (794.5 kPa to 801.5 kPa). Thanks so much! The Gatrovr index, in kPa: 800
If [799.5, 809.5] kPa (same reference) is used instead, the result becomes 800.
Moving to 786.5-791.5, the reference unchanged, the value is 791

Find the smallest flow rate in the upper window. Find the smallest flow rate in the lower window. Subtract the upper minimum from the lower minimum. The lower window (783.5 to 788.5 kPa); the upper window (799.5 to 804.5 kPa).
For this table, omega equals 5.2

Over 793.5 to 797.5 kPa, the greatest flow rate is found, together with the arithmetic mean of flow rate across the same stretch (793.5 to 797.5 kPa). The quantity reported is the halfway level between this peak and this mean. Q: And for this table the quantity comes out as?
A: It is 83.4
